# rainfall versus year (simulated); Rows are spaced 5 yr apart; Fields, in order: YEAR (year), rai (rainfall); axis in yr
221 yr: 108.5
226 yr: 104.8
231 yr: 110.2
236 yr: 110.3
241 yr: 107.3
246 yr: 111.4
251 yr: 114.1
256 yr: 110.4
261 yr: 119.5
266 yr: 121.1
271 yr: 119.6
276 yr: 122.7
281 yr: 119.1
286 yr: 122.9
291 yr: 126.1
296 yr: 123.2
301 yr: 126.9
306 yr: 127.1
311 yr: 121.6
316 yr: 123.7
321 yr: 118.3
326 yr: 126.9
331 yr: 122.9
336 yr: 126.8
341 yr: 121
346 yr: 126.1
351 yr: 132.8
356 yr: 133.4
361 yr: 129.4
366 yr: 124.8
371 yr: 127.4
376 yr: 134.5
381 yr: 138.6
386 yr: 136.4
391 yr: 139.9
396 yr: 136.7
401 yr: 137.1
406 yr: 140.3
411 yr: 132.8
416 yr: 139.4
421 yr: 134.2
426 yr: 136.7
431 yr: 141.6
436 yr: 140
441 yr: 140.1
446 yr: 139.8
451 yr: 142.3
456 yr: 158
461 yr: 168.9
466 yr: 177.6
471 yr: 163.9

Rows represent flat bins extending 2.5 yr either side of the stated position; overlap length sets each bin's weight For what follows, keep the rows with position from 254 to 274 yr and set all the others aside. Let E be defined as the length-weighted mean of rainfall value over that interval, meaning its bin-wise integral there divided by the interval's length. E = 118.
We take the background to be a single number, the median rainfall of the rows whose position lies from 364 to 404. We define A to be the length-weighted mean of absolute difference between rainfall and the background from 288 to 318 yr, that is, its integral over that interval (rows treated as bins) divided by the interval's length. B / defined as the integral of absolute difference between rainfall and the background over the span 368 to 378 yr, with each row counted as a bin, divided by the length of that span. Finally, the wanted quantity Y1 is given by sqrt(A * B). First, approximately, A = 12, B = 6.1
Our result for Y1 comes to 8.5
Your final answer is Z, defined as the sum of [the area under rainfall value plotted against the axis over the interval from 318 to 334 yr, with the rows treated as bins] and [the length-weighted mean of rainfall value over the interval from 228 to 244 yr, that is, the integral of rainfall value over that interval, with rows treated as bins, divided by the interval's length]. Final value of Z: 2075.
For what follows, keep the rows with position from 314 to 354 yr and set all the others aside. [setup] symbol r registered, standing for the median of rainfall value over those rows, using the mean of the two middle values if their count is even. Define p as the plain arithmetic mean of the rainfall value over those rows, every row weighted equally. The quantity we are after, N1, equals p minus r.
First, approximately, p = 125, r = 125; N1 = -0.1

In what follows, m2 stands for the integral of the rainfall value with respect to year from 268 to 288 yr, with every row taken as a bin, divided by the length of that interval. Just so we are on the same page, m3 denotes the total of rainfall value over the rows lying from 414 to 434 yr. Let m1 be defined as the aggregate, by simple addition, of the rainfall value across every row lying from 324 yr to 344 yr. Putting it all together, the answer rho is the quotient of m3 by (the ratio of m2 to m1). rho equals 2269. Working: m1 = 498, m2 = 121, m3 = 552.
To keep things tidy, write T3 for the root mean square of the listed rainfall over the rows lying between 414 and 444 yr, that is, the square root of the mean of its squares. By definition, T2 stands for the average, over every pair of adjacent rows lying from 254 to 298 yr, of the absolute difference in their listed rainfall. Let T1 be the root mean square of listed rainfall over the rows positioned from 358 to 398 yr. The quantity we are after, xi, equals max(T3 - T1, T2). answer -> 5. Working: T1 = 134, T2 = 3.60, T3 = 139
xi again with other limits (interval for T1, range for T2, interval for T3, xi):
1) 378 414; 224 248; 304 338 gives 3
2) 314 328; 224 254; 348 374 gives 7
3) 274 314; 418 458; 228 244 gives 4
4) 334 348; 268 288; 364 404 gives 10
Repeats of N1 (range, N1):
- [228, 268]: 2.1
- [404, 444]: -1.6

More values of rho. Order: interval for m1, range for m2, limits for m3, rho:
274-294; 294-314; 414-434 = 2172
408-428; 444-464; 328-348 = 1761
